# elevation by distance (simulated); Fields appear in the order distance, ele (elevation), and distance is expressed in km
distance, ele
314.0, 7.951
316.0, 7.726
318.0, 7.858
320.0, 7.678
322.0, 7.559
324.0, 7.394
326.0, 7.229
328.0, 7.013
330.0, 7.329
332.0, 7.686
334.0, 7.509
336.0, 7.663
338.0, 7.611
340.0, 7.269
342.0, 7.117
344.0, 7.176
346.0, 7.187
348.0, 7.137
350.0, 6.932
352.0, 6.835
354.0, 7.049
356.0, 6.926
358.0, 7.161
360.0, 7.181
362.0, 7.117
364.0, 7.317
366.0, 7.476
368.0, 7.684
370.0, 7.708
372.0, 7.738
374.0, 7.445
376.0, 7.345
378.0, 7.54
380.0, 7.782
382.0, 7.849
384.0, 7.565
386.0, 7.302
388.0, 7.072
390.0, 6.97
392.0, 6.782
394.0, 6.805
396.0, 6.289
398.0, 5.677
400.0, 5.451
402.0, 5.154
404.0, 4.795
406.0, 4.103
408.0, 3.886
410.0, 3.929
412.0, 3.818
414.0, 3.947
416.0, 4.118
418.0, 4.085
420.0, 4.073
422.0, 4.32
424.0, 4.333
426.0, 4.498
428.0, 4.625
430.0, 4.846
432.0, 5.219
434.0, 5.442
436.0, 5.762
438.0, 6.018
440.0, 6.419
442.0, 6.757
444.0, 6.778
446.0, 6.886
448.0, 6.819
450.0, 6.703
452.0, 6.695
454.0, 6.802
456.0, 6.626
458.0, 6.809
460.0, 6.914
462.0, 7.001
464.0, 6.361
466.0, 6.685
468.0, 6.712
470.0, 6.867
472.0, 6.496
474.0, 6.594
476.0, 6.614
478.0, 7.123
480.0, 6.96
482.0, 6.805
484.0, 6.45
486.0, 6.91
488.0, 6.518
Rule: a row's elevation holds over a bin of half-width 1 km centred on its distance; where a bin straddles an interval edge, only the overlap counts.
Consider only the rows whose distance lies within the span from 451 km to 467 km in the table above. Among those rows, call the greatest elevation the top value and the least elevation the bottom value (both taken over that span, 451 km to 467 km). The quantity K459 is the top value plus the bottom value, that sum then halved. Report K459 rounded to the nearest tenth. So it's 6.7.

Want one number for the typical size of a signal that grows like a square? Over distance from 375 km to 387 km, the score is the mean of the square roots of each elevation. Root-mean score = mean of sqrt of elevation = 2.75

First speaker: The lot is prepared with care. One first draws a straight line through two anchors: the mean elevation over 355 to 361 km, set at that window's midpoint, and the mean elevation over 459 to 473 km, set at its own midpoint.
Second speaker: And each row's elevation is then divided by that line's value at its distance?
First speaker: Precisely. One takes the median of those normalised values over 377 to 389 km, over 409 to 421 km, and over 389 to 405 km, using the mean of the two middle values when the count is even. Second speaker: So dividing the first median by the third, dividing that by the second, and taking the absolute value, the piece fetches 2.2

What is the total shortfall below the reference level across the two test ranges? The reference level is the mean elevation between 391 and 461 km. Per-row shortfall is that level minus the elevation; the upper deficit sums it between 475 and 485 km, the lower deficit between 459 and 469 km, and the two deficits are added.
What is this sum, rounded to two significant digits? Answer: -13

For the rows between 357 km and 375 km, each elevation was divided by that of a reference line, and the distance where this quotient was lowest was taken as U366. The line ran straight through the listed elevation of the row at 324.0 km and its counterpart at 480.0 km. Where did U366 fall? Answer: 362.0 km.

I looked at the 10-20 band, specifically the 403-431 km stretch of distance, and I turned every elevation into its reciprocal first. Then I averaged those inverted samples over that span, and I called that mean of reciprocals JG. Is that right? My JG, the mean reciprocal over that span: 0.237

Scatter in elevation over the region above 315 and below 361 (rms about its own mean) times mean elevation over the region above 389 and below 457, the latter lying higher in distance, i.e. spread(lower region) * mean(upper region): 1.6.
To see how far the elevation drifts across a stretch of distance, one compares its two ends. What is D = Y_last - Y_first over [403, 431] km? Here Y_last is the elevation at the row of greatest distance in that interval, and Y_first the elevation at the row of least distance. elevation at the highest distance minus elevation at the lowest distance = 0.1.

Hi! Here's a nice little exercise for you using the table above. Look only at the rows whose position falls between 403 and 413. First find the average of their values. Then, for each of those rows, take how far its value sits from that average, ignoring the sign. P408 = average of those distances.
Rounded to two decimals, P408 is 0.28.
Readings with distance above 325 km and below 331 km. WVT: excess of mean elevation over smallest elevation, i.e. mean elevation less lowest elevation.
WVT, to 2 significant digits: 0.18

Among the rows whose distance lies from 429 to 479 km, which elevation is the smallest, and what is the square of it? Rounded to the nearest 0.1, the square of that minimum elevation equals 23.5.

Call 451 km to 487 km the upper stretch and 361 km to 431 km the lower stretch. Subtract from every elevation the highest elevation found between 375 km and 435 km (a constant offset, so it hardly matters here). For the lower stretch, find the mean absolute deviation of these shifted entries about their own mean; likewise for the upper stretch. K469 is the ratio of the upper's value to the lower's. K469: 0.1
